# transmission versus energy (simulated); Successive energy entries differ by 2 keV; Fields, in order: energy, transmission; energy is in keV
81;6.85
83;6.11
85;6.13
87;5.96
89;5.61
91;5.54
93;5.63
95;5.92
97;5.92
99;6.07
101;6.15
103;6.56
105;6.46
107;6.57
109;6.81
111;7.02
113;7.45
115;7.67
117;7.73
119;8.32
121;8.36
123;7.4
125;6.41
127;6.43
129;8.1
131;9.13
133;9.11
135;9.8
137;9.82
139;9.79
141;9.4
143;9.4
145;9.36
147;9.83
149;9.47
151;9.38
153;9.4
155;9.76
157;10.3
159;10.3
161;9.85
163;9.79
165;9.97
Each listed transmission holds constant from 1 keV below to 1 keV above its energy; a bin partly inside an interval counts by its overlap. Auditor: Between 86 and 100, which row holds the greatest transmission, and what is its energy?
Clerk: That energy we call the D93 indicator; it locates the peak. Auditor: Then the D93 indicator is 99 keV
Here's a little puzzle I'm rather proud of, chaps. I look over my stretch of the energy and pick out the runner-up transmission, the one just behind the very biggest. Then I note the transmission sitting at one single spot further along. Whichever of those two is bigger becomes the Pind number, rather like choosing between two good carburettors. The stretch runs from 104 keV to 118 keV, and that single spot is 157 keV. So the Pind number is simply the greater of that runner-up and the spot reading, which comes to 10.3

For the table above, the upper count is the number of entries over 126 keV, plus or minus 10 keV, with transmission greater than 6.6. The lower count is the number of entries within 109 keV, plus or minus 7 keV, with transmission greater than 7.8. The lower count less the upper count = -8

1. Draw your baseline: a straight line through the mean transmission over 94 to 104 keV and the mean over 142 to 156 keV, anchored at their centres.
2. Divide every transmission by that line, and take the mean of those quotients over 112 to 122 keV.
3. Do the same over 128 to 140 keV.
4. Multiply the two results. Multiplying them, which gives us 1.18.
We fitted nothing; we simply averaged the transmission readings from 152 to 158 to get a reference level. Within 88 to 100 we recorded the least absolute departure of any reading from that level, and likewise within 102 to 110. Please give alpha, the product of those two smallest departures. 11.3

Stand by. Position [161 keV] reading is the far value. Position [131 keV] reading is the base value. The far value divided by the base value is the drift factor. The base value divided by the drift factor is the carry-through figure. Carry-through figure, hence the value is 8.5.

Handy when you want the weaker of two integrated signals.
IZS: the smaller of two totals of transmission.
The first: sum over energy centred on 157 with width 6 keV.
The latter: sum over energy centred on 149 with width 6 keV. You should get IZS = 28.7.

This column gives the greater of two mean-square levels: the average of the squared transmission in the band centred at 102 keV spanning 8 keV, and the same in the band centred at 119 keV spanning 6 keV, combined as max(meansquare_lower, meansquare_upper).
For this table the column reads 66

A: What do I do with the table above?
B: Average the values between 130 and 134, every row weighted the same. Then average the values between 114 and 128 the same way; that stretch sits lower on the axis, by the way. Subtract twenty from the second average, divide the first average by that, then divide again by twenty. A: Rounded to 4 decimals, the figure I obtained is -0.0364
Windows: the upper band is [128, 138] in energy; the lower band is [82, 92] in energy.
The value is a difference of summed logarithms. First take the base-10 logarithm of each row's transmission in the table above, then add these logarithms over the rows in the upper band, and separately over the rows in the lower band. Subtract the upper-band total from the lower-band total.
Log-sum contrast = -1.0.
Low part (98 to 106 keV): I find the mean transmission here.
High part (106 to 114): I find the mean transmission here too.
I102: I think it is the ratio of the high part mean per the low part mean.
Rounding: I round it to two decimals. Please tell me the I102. 1.10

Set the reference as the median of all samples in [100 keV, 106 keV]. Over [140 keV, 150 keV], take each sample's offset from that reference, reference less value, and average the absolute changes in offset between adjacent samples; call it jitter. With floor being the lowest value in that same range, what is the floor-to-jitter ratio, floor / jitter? 43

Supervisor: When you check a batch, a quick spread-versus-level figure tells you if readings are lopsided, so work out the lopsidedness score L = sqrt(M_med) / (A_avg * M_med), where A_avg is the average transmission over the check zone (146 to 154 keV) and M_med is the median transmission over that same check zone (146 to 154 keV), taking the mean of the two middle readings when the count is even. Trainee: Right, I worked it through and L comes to 0.034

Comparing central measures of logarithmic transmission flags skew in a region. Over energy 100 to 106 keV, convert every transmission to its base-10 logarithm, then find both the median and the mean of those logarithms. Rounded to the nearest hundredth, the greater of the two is 0.81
